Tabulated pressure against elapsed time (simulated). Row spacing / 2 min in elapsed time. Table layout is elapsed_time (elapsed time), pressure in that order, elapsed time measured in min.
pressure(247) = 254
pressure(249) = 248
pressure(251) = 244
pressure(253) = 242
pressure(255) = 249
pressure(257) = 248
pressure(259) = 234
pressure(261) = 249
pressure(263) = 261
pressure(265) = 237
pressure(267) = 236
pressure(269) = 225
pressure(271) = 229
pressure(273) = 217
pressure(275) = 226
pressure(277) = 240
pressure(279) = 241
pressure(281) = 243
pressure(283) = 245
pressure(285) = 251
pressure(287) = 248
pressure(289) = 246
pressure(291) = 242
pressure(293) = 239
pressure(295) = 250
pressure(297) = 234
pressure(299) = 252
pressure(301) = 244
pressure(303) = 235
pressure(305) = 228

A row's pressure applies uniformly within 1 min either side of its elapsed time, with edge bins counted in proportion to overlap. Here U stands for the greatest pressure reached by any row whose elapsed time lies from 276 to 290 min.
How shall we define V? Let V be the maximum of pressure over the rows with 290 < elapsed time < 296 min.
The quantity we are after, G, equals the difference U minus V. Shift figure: 1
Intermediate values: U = 251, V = 250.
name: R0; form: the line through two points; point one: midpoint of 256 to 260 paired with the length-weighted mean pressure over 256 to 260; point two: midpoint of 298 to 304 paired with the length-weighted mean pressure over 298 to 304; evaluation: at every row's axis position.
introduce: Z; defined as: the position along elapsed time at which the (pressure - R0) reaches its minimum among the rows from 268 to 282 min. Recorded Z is 273 min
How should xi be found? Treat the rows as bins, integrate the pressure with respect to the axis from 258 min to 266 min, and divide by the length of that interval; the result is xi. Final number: 245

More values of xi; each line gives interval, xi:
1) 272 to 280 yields 231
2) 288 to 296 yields 244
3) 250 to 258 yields 246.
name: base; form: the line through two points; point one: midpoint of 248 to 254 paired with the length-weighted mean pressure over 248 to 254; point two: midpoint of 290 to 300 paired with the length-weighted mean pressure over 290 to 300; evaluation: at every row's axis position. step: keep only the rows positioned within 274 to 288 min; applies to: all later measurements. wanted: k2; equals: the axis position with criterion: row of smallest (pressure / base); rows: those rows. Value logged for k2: 275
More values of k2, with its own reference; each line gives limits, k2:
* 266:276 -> 273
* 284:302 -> 297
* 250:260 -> 259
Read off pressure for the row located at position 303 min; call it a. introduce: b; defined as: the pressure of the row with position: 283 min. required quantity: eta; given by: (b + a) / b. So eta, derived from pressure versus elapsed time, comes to 1.96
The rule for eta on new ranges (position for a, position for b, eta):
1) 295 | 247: 1.98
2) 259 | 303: 2.00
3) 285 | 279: 2.04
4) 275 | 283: 1.92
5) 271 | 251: 1.94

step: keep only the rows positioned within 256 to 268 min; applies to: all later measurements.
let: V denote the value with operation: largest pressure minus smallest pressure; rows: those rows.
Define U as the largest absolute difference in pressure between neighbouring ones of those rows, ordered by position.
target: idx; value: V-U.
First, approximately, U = 24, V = 27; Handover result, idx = 3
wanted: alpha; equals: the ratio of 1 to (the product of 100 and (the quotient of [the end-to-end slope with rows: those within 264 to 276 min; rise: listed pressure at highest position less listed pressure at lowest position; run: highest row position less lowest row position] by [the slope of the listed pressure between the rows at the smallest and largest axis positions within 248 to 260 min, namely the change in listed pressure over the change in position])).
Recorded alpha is 0.013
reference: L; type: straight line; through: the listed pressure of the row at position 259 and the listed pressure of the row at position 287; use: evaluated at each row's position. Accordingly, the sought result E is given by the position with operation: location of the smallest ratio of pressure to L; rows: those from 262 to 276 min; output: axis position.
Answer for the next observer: 273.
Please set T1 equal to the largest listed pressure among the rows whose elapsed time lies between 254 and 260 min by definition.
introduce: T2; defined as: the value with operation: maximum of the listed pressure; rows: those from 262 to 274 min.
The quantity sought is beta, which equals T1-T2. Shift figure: -12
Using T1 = 249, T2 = 261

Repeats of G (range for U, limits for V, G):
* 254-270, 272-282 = 18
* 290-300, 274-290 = 1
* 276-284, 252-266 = -16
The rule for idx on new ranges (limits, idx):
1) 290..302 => 0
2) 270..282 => 12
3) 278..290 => 4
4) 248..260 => 1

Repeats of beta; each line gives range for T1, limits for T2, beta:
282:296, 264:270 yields 14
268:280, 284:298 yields -10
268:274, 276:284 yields -16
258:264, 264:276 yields 24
